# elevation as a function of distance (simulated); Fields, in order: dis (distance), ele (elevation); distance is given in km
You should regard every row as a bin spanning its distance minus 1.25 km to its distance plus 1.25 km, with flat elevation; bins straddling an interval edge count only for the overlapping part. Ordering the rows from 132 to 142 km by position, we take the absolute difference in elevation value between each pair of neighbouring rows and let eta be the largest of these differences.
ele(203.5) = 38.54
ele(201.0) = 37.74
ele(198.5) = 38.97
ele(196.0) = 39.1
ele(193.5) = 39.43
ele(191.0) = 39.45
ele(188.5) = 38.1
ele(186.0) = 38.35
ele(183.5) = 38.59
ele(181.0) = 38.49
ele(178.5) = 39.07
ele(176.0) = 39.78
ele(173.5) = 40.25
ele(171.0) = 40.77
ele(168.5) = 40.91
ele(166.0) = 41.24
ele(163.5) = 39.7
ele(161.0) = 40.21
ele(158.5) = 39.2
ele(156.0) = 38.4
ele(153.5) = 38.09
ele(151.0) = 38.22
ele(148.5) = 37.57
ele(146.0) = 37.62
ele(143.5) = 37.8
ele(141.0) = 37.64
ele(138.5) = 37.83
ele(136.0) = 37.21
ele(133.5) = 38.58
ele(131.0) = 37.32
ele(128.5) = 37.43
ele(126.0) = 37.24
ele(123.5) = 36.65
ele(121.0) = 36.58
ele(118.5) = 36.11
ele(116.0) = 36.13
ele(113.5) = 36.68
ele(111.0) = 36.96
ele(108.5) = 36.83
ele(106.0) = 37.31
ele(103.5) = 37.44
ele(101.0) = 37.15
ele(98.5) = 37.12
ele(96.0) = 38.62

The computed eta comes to 1.4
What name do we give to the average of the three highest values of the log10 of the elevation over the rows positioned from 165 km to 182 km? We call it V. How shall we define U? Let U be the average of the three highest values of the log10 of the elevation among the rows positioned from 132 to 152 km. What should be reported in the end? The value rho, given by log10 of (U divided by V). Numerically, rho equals -0.008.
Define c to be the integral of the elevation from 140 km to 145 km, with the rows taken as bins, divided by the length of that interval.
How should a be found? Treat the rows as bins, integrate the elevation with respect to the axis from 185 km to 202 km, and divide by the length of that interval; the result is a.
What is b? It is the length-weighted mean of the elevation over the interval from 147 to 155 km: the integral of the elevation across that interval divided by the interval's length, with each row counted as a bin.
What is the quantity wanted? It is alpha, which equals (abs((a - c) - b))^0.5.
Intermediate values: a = 38.8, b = 38.0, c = 37.7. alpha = 6.08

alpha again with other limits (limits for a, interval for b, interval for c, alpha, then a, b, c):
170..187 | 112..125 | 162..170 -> 6.14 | 39.3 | 36.5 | 40.6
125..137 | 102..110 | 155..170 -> 6.29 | 37.6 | 37.2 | 40.0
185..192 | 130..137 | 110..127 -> 5.98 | 38.6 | 37.7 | 36.6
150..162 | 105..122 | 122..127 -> 5.90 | 38.8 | 36.6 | 36.9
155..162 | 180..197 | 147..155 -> 6.12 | 39.3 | 38.8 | 38.0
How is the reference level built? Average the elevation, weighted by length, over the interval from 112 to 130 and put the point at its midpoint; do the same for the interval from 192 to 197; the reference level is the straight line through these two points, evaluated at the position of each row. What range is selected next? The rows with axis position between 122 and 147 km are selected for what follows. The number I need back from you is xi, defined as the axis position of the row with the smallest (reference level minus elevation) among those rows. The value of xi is 133.5 km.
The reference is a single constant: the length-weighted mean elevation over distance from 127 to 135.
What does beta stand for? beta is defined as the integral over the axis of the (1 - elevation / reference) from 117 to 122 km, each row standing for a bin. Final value 0.19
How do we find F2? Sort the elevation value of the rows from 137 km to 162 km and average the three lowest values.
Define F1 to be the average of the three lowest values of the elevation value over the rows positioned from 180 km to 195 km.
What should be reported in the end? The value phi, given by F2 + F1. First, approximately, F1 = 38.3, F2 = 37.6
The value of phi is 75.9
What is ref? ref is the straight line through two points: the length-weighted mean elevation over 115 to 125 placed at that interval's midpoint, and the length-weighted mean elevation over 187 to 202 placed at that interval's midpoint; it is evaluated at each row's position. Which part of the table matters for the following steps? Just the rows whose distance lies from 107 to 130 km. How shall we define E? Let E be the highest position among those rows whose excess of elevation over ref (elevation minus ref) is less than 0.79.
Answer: 128.5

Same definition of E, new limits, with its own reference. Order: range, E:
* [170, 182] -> 181.0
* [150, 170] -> 153.5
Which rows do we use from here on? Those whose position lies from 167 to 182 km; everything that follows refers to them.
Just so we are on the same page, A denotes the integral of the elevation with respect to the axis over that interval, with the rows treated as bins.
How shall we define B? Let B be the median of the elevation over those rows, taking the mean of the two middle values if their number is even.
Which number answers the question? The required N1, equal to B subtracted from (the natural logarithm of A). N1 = -33.6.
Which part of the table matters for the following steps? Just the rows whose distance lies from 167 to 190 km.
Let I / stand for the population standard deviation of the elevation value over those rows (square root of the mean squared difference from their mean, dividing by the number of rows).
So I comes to 1.0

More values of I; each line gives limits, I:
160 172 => 0.5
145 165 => 0.9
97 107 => 0.1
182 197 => 0.5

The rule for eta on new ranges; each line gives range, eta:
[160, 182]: 1.5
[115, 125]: 0.5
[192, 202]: 1.2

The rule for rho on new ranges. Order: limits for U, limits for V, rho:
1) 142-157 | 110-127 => 0.004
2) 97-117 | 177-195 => -0.006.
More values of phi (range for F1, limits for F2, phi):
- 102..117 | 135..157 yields 74.0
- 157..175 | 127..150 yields 77.0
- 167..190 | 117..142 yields 74.8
